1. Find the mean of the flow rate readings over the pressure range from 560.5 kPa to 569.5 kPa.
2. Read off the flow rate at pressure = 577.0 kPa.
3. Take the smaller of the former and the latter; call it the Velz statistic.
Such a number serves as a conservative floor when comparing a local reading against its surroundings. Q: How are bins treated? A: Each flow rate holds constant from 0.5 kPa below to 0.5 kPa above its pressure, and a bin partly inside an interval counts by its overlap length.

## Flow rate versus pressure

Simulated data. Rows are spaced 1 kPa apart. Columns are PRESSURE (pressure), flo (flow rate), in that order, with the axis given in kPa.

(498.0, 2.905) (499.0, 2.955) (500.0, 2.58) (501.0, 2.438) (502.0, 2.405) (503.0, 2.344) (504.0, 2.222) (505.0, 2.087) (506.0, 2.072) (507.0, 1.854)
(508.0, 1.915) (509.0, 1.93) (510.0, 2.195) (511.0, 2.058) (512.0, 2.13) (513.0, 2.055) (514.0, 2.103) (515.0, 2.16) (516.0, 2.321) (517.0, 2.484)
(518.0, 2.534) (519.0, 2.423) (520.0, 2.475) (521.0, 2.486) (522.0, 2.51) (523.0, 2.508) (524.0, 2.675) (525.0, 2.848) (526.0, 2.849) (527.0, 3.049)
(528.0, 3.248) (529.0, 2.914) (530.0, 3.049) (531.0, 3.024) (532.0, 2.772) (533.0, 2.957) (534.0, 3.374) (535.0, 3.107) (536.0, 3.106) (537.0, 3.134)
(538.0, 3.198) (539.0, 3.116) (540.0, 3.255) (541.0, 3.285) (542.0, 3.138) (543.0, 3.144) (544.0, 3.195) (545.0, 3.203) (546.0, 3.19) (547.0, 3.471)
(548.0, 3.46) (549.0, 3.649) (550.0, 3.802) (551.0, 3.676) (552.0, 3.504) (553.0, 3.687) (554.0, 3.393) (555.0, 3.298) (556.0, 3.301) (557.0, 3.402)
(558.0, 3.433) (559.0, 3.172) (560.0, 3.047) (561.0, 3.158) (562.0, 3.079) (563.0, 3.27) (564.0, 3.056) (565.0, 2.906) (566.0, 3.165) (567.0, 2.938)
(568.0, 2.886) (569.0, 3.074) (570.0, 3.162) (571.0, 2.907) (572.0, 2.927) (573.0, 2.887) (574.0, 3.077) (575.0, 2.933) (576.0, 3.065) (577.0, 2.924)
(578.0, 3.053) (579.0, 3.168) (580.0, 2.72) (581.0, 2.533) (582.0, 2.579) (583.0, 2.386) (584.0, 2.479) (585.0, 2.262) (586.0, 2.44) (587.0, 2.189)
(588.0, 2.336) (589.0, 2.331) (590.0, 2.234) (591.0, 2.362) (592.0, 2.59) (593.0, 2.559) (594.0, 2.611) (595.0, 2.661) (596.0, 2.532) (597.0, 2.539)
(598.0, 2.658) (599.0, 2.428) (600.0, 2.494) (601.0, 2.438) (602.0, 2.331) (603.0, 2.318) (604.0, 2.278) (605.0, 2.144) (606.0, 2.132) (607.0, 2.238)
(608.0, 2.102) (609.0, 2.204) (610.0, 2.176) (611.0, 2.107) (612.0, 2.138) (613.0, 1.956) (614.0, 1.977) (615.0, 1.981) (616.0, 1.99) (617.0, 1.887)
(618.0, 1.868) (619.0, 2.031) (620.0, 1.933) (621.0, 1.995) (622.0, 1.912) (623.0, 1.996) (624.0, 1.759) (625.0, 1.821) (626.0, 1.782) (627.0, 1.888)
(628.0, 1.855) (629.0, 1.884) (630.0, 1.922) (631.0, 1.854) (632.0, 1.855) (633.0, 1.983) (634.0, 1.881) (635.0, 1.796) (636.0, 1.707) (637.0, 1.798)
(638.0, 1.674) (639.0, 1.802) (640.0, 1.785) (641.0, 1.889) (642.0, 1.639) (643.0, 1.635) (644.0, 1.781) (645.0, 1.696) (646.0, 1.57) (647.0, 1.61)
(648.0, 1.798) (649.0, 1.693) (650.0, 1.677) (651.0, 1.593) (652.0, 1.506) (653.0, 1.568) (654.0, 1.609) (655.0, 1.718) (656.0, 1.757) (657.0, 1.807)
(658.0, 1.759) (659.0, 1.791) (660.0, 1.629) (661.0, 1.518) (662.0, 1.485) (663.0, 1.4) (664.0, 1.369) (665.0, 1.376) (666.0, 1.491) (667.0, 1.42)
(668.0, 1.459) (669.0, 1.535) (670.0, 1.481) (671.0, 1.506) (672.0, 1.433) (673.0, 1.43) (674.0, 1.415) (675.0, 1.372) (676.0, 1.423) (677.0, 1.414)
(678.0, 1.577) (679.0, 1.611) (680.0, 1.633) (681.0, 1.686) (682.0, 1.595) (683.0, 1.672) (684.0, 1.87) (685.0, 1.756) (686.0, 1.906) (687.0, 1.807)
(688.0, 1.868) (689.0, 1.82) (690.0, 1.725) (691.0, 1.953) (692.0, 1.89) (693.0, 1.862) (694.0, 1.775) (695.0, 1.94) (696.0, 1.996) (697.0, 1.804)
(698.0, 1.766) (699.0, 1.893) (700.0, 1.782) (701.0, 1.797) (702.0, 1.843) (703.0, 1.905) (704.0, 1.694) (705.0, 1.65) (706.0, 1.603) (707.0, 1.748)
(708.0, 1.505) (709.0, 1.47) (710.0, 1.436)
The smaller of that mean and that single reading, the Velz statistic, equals 2.92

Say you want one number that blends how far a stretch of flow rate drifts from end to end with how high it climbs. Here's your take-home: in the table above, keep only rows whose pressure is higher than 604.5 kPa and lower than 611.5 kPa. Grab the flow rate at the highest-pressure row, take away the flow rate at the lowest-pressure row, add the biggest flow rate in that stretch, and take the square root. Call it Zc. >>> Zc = 1.48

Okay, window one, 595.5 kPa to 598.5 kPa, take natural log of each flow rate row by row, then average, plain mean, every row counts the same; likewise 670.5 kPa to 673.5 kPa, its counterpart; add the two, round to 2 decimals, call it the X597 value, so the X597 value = 1.32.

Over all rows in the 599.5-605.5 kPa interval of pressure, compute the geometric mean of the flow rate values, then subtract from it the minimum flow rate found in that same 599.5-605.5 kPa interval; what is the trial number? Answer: 0.187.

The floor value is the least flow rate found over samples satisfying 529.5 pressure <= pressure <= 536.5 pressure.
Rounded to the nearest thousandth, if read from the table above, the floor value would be 2.772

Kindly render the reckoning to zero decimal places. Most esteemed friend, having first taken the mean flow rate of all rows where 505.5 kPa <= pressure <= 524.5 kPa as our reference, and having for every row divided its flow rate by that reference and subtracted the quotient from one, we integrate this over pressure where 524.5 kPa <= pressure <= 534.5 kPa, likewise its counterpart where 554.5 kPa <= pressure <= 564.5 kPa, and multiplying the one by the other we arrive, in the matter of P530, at 14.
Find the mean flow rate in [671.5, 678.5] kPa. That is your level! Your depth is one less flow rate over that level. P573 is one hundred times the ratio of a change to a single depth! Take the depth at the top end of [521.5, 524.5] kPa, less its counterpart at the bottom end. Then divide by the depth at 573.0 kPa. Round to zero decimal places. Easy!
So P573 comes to 11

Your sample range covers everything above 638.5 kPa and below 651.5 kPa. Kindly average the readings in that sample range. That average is 1.71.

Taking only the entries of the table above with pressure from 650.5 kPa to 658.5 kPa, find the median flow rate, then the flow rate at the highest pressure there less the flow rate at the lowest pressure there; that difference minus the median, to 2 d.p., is -1.50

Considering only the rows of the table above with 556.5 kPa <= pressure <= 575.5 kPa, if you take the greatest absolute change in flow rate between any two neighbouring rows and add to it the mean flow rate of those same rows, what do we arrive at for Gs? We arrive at 3.3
